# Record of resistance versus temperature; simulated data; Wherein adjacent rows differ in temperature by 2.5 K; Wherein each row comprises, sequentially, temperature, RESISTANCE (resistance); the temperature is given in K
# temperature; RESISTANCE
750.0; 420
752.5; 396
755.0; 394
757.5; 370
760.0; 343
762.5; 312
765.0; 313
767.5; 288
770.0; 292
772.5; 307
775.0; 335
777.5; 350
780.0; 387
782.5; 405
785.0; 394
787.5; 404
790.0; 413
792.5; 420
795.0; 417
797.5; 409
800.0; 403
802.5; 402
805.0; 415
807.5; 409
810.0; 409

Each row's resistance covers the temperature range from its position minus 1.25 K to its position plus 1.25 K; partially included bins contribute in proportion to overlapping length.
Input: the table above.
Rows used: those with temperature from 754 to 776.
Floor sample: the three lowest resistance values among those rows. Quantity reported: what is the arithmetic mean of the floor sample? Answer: 296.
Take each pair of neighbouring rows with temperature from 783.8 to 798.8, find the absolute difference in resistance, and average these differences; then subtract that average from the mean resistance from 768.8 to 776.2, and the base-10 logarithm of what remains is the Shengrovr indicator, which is 2.48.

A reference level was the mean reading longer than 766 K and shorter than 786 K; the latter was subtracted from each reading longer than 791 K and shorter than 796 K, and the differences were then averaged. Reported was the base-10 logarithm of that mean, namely 1.87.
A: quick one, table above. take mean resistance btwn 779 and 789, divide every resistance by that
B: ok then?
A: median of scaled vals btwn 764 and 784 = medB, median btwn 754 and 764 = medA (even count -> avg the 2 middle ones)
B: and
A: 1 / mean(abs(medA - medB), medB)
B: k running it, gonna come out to 2.23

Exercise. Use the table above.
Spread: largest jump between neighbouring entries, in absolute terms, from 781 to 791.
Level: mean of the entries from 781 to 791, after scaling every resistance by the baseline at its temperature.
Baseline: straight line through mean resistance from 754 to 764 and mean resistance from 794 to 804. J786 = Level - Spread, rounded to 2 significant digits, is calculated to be -10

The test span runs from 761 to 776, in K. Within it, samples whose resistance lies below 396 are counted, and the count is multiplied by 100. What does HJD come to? 600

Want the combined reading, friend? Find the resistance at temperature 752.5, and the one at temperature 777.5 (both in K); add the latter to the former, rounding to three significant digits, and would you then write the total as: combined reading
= 746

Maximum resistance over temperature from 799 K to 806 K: 415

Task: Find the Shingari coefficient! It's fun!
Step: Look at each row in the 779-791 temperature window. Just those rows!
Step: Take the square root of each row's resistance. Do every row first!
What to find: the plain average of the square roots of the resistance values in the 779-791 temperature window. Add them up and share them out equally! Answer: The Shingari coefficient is 20.0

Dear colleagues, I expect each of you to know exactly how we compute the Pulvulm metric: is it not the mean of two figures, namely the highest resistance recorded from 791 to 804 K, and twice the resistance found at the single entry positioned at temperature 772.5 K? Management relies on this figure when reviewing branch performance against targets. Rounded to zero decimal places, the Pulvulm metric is 517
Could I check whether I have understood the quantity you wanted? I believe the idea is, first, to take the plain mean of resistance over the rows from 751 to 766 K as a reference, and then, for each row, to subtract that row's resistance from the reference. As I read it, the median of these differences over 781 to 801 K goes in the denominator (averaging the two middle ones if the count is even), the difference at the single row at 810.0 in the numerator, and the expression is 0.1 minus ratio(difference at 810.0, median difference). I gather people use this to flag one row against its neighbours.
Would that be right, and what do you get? -1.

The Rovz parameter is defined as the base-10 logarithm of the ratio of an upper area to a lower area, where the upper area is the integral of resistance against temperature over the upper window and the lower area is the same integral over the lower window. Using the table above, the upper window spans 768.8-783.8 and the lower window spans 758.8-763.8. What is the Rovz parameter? 0.5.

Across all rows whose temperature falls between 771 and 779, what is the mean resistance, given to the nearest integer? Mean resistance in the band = 331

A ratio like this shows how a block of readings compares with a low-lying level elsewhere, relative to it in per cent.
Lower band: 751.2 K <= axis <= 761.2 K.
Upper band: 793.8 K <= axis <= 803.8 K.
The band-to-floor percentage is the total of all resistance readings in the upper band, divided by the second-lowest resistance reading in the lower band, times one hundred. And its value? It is 441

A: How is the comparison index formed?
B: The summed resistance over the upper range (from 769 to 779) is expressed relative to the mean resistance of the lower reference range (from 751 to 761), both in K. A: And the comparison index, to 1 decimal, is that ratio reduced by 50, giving -46.6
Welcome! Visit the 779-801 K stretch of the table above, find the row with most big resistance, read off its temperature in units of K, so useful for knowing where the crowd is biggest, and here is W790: 792.5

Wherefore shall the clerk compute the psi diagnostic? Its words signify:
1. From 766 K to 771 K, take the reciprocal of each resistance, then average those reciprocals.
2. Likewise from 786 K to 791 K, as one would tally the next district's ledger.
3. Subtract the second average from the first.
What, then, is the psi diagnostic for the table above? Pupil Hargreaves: 0.0010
